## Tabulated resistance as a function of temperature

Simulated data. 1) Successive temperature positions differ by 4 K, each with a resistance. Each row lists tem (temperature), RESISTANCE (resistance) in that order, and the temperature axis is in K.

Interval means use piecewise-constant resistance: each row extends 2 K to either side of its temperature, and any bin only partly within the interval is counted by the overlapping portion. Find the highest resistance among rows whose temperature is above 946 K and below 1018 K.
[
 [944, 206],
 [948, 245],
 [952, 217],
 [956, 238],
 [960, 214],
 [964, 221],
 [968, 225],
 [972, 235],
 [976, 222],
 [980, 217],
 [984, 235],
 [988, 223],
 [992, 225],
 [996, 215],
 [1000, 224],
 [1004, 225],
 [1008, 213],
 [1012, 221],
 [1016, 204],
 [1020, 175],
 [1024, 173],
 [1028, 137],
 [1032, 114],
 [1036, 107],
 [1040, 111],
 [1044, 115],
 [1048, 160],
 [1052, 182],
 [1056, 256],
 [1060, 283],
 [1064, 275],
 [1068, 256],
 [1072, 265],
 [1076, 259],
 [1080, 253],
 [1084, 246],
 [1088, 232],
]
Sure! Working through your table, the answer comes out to 245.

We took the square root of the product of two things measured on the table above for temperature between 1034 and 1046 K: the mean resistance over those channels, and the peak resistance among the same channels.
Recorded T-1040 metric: 113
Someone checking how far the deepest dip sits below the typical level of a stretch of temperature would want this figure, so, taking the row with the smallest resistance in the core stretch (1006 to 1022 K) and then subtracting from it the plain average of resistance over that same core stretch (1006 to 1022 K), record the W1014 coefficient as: -28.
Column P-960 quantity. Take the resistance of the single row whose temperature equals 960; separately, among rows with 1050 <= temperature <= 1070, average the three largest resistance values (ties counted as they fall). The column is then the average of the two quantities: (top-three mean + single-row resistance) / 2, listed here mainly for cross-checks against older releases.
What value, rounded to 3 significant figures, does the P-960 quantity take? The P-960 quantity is 243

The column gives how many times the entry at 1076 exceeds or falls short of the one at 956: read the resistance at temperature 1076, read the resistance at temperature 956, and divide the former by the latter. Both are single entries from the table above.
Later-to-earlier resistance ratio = 1.09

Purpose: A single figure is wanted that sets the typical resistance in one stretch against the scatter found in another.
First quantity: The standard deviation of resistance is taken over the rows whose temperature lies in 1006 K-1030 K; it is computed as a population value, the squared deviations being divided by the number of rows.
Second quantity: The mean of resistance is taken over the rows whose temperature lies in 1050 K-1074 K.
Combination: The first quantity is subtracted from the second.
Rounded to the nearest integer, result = 224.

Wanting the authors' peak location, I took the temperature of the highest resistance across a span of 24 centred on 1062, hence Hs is 1060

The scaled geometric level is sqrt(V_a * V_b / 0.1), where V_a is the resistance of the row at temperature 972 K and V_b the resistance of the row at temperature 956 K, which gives 748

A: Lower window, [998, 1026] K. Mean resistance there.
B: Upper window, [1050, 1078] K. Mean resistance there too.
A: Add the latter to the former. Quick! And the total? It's 459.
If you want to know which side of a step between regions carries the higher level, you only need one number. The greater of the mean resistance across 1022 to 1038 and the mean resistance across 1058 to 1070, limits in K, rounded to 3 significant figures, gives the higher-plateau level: 271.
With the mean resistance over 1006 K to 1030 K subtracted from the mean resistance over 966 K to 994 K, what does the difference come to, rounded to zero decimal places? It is 39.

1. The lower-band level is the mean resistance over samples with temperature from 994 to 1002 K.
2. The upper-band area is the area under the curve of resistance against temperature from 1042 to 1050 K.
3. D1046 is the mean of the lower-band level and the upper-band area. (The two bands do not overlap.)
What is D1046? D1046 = 660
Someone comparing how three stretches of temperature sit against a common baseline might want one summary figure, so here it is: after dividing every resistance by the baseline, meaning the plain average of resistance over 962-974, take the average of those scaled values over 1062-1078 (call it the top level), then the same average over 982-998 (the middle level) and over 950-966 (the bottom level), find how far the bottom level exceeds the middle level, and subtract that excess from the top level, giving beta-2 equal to 1.17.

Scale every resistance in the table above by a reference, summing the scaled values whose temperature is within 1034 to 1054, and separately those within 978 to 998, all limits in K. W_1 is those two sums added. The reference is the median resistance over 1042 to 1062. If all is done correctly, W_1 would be 9.8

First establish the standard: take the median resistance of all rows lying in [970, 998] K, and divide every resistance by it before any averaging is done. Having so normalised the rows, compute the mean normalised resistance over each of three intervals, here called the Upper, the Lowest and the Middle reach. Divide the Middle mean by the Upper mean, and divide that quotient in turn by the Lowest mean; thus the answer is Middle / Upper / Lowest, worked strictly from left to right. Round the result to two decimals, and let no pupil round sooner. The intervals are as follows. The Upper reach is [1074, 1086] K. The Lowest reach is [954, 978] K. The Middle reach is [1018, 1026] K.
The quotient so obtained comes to 0.68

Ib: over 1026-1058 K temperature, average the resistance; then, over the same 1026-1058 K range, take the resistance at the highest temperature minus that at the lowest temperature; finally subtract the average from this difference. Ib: -29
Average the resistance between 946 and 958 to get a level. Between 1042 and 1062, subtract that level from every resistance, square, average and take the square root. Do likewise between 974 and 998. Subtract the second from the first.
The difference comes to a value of 58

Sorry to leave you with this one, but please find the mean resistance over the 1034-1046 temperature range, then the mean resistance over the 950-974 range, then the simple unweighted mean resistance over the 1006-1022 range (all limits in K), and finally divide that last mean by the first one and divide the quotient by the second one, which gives 0.0081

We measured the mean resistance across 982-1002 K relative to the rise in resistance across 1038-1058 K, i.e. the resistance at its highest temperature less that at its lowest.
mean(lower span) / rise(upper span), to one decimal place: 1.5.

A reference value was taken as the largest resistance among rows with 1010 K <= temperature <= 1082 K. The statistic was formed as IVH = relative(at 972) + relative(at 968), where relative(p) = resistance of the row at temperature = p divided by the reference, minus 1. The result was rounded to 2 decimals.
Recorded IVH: -0.37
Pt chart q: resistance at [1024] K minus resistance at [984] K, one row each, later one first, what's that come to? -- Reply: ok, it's -62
